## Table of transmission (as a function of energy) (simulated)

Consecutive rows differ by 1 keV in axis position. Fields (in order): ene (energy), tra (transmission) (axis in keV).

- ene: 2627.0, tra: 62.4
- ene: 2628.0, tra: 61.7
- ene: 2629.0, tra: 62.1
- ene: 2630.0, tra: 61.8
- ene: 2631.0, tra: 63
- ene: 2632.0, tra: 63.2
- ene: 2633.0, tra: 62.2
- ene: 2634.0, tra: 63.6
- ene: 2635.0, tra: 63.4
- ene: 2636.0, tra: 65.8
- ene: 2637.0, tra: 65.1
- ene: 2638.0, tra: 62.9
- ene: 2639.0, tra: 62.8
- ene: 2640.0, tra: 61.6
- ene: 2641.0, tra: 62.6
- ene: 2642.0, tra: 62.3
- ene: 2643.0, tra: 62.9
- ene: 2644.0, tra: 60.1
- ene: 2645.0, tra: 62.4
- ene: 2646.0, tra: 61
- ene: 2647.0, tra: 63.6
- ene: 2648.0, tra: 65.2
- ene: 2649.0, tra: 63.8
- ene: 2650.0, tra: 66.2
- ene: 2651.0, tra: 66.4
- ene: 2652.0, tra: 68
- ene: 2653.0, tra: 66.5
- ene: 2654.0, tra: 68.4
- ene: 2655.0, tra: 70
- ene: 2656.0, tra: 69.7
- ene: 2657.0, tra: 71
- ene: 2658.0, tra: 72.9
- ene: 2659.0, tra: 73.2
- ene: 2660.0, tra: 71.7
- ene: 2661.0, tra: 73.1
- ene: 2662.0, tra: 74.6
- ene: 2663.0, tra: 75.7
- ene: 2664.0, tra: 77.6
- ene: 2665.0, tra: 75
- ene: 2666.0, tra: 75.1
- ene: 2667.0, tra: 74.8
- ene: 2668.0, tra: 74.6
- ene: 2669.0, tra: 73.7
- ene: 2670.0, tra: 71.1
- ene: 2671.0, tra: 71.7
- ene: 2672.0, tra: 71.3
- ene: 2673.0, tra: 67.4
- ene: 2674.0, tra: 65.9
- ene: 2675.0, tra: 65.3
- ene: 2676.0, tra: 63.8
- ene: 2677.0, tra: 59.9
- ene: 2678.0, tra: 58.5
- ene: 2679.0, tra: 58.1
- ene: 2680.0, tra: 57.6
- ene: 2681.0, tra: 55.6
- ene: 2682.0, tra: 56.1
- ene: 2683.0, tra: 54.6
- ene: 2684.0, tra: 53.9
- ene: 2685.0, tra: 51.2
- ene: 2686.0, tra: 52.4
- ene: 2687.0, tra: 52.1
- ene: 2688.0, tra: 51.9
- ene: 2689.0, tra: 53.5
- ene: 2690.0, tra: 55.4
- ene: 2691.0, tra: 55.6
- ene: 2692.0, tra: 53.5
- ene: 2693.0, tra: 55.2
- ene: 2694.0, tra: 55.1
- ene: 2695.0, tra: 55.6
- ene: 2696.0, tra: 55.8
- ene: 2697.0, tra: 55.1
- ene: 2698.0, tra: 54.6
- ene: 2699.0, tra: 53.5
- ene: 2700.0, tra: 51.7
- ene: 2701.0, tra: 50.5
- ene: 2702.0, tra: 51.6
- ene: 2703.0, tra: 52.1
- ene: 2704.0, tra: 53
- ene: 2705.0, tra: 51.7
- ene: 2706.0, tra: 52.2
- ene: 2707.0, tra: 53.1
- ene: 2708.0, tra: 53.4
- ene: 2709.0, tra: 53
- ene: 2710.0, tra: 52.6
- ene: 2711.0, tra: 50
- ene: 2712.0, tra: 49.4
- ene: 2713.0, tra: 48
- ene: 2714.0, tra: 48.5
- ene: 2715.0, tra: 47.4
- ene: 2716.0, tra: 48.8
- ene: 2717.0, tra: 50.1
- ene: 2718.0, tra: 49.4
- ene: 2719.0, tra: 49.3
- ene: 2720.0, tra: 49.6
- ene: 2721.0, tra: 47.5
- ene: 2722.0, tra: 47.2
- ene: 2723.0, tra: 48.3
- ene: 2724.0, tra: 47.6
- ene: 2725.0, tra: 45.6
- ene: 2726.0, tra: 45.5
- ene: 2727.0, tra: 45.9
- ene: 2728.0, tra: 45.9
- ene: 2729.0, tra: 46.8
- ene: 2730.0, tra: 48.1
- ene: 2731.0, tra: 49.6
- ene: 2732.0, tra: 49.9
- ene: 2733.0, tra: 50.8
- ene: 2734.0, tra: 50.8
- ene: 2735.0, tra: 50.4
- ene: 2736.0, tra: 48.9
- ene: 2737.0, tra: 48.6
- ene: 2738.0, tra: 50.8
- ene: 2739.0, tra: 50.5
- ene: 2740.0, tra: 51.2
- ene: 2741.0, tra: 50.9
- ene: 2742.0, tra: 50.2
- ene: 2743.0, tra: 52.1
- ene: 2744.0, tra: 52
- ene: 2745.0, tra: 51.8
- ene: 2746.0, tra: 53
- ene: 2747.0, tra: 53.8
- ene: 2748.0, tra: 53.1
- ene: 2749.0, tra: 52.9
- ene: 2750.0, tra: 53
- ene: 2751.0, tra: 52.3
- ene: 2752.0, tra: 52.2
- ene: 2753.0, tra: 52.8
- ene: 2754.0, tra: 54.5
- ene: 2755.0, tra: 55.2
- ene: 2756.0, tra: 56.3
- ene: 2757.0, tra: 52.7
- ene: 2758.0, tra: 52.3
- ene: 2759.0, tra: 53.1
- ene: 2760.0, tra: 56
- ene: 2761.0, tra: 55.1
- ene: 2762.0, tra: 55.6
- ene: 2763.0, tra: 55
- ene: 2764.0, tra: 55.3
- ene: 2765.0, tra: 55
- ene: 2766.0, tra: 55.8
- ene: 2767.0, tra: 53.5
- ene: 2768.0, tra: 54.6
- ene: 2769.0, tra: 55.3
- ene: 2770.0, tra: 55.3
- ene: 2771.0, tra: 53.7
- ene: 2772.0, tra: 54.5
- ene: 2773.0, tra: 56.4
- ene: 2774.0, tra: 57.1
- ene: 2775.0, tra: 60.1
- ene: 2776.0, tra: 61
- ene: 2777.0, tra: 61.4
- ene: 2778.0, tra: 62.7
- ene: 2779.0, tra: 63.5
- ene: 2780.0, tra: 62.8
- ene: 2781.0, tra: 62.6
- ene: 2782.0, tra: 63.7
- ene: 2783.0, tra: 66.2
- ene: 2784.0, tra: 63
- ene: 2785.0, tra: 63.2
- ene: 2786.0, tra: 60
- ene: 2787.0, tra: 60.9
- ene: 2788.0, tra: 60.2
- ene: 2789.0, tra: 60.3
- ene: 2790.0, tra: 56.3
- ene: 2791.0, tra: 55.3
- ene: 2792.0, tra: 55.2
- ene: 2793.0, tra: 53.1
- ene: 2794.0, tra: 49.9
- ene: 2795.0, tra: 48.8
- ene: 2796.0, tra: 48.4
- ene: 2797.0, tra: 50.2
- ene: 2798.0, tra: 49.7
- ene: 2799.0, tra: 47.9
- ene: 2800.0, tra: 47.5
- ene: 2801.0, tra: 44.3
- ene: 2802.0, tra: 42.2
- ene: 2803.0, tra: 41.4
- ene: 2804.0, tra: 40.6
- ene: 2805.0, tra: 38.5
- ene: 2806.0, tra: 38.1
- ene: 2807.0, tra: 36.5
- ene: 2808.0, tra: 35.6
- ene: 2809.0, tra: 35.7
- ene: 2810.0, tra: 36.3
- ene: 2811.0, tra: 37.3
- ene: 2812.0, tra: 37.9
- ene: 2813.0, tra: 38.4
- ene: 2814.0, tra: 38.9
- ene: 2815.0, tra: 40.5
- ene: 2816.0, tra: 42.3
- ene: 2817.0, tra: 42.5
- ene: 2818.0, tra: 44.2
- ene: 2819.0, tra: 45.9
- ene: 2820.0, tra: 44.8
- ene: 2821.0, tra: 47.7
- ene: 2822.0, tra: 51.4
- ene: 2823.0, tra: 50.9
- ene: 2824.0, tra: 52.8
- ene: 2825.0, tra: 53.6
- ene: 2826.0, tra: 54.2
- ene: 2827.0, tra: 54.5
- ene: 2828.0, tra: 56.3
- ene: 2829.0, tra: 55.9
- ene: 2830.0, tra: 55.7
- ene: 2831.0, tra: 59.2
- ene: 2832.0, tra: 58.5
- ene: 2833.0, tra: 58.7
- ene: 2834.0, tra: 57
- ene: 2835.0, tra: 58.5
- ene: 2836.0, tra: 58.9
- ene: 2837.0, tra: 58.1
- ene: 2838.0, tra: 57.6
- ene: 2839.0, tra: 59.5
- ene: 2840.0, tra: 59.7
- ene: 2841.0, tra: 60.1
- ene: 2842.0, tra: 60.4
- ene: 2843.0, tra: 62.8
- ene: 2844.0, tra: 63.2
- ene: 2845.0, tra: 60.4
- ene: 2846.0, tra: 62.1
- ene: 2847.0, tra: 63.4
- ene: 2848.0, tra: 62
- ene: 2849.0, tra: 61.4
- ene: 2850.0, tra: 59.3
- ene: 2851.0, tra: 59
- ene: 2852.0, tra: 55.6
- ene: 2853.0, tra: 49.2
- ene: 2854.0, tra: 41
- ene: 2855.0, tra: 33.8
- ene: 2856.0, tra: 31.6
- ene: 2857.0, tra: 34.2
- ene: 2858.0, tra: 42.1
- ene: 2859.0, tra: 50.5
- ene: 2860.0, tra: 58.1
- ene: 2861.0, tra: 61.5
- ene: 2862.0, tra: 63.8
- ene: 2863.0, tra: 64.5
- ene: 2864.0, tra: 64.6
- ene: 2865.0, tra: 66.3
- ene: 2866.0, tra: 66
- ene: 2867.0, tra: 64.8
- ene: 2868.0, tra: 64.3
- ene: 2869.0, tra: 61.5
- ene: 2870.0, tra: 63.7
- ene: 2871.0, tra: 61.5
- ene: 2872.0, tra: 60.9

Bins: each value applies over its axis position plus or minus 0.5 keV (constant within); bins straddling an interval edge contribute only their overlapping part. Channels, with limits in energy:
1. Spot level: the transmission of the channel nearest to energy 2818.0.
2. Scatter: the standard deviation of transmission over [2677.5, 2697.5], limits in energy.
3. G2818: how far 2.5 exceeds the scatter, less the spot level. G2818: -44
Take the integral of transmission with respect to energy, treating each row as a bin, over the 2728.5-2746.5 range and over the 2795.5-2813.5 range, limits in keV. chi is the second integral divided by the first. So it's 0.82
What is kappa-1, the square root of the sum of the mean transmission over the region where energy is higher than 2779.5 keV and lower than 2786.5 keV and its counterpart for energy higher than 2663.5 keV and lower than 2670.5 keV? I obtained 11.7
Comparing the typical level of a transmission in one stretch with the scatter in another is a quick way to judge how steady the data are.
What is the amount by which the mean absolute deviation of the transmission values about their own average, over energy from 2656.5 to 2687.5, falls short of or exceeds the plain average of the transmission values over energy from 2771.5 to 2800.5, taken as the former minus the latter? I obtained -50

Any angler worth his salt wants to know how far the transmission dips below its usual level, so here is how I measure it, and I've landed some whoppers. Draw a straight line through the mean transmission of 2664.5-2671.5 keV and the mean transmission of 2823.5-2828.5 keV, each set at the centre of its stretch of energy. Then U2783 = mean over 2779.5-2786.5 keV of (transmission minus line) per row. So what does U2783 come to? 3.5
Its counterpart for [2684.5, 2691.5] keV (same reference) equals -18.1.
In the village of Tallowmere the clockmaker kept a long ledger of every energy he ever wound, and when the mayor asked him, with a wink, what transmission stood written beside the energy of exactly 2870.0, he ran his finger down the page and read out 63.7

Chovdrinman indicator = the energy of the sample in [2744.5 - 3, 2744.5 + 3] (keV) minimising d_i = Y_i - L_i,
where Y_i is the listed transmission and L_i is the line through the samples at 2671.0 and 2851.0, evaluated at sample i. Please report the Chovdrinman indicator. 2742.0 keV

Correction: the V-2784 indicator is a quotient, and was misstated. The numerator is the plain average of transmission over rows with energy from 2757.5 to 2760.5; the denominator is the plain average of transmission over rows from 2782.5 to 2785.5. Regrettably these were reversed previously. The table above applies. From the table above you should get 0.84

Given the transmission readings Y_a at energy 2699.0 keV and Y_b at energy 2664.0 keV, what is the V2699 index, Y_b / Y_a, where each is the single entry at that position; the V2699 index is 1.45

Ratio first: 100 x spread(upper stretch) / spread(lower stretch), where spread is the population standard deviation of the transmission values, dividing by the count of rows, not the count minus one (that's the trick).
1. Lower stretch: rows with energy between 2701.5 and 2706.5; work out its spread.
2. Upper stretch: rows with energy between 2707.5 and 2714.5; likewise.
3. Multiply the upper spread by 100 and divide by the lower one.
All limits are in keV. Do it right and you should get 421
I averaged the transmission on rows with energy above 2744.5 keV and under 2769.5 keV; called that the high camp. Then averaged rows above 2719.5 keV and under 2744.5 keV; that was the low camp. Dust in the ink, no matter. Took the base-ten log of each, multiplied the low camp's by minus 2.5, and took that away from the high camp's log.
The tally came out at 5.96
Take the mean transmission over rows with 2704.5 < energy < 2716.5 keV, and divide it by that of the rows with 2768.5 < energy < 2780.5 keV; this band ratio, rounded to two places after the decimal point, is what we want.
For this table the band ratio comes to 0.86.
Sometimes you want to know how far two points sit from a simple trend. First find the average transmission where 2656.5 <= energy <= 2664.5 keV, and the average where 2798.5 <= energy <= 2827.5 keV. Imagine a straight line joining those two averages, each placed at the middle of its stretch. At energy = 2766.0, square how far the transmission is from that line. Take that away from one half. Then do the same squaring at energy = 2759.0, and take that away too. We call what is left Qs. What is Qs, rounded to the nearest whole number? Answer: -10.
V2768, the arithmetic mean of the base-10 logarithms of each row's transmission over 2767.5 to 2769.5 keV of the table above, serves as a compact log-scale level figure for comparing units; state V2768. 1.74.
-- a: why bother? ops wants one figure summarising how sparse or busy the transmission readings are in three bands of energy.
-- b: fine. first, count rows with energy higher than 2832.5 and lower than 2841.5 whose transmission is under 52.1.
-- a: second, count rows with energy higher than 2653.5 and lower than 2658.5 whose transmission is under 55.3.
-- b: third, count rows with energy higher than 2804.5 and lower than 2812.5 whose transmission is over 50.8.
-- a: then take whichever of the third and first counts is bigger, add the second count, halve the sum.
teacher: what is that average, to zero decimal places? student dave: 0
